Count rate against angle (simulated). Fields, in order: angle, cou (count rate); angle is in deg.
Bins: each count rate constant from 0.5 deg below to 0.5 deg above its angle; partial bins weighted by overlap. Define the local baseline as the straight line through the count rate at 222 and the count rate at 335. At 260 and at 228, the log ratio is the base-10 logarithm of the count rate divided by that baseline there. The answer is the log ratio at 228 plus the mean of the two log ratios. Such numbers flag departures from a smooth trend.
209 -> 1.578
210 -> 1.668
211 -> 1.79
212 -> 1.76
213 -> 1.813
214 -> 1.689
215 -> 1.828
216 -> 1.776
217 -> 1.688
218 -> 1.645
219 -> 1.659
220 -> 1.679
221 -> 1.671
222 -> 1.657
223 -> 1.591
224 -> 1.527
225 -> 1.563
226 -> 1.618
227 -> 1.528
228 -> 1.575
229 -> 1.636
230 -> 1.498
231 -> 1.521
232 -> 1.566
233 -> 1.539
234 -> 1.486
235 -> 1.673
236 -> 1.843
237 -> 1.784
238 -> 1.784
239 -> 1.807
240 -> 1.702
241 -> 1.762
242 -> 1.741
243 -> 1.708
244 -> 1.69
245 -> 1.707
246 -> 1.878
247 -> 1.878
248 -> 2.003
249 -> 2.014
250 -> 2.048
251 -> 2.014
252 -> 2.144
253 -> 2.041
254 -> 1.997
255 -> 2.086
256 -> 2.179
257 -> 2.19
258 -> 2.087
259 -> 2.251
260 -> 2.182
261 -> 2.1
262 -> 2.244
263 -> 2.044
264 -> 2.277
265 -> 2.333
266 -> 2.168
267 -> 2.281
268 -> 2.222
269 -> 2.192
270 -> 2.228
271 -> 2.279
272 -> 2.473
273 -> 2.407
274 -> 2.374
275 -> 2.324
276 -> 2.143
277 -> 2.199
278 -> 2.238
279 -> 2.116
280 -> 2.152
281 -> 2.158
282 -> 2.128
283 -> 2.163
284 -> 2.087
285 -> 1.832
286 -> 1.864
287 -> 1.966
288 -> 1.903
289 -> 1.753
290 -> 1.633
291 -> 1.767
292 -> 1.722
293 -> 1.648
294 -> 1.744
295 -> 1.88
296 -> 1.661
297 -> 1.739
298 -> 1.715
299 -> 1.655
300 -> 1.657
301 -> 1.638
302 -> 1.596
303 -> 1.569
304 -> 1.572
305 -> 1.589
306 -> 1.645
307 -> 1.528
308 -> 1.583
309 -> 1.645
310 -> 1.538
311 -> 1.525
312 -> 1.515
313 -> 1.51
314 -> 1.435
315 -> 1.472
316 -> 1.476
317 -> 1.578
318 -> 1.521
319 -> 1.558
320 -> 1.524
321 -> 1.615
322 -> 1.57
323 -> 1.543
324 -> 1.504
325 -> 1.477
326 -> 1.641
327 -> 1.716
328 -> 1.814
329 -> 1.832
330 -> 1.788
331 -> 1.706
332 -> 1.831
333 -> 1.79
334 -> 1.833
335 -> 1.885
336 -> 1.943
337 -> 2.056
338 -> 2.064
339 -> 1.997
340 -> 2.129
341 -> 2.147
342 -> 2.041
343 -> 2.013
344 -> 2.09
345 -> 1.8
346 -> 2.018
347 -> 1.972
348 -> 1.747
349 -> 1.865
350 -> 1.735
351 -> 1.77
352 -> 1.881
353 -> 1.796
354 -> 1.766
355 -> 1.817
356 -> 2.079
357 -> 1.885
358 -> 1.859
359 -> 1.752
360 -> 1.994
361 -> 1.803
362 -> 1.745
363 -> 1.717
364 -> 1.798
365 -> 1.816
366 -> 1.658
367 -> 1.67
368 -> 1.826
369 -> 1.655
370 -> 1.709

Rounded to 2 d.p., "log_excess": 0.01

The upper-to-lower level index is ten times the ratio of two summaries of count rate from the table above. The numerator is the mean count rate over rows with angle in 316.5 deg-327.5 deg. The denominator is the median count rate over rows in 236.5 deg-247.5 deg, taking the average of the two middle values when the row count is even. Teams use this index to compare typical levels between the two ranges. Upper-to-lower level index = 8.9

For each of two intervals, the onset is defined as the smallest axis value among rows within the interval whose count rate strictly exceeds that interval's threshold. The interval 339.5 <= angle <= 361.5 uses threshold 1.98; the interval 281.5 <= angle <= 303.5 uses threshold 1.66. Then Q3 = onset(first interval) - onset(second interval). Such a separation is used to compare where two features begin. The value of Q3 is 58 deg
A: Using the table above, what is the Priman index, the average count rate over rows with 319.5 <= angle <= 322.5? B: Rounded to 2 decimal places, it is 1.57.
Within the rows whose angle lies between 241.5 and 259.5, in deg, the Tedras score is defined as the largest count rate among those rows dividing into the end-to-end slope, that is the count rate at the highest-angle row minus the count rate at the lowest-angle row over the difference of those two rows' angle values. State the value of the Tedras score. 0.013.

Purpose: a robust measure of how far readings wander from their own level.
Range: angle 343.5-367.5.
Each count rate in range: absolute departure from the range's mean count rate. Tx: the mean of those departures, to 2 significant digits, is 0.094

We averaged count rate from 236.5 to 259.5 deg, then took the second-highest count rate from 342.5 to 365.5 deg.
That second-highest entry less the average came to 0.14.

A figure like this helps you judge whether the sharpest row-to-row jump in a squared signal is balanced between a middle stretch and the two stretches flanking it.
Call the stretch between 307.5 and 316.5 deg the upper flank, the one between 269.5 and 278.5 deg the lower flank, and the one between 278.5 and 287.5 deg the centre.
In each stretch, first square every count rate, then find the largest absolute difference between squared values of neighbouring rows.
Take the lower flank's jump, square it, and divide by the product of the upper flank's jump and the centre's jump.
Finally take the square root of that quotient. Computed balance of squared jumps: 1.6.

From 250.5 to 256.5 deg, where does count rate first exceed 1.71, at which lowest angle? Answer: 251 deg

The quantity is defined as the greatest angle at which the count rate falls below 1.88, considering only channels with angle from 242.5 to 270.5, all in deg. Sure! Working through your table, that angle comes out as 247 deg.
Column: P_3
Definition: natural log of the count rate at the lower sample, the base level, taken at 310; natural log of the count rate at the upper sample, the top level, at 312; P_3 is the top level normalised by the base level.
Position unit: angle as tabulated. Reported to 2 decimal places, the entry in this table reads 0.96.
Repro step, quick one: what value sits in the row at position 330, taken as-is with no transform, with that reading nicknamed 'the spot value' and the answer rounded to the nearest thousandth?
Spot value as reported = 1.788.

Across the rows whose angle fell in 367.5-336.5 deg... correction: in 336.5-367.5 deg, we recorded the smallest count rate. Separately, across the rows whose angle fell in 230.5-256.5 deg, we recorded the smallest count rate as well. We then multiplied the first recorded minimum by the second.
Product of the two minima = 2.46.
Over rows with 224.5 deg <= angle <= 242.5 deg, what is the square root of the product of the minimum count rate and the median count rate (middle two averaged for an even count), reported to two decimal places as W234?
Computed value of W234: 1.55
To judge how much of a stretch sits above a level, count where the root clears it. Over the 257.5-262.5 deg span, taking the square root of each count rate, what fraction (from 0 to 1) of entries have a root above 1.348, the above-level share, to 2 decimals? 1.00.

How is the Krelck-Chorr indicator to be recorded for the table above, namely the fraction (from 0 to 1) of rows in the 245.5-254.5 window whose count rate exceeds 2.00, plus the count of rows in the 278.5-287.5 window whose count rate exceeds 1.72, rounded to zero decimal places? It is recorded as 10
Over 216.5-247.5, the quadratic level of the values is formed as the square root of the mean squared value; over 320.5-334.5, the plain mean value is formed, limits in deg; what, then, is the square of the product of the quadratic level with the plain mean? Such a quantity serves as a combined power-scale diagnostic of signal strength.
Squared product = 7.9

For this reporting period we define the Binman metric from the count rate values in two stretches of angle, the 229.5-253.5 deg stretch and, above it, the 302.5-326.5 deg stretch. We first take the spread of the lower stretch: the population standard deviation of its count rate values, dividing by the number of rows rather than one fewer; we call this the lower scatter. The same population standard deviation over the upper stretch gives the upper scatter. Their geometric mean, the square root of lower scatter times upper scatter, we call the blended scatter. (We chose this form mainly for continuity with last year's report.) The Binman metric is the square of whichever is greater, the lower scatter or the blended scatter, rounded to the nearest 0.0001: 0.0346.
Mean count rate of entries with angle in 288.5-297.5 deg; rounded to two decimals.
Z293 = 1.73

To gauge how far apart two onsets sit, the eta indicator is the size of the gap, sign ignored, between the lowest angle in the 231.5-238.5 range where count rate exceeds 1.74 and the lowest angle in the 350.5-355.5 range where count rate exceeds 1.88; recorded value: 116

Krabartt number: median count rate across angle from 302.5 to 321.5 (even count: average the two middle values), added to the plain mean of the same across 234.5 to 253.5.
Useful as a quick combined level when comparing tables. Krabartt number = 3.39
